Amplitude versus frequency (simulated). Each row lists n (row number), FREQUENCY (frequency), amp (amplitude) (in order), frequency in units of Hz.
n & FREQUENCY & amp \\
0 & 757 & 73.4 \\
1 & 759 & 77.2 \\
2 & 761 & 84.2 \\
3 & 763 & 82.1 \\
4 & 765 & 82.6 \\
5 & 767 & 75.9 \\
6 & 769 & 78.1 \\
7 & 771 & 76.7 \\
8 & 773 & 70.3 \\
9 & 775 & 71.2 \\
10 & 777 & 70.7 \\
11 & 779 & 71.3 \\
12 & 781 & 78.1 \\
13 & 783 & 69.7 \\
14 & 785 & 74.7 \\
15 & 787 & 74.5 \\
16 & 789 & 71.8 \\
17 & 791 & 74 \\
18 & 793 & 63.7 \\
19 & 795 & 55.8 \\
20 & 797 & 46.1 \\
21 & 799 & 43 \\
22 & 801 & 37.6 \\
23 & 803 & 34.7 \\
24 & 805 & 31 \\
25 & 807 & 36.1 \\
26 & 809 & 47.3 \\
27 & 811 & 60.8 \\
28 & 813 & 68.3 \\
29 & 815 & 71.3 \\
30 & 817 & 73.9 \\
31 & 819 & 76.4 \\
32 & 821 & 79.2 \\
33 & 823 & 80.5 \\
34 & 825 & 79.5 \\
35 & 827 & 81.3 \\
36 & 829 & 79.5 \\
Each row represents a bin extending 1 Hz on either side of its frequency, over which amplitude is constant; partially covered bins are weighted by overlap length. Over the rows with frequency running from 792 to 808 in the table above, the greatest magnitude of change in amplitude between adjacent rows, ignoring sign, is 10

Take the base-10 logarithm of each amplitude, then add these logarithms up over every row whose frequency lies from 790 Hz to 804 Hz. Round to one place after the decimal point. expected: 11.8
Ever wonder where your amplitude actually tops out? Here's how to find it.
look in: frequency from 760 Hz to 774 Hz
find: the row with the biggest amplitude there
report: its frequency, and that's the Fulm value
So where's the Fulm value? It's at 761 Hz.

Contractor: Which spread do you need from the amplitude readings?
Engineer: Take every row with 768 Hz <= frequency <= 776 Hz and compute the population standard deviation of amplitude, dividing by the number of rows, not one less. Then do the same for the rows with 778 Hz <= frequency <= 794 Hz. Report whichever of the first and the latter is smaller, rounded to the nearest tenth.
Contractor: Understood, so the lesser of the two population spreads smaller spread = 3.4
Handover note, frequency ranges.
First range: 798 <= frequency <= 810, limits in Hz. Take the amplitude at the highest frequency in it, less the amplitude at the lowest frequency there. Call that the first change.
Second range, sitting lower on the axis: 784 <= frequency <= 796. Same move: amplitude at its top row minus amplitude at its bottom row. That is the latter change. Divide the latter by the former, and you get -4.4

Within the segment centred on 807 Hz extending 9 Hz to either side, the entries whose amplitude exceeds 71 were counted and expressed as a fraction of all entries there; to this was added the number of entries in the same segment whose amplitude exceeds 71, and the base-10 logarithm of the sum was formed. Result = 0.05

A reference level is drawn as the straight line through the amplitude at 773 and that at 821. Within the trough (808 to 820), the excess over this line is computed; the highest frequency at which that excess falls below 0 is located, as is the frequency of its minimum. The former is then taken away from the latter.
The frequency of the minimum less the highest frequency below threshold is -10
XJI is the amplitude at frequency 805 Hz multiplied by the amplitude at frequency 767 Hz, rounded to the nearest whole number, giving 2353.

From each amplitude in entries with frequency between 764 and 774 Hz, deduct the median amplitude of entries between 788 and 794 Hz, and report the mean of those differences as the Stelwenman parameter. 4.9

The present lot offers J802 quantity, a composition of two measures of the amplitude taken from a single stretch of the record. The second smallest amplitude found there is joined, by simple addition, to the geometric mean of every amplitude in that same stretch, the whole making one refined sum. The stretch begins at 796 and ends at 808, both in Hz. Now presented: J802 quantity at 72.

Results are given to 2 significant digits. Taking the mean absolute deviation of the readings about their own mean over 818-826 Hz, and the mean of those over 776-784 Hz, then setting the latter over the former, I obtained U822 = 58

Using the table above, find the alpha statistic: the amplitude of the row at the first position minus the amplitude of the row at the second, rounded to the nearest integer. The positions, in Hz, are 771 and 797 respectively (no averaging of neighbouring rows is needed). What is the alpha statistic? 31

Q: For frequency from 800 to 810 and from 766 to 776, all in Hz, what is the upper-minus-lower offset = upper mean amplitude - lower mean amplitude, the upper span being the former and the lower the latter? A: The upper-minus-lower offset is -37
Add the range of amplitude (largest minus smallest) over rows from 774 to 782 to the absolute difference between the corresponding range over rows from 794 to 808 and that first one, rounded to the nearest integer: 25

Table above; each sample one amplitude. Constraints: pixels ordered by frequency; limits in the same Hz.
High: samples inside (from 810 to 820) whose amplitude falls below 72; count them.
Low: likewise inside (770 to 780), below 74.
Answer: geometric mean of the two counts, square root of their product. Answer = 3.5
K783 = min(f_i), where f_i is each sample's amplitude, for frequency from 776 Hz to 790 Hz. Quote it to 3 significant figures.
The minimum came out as 69.7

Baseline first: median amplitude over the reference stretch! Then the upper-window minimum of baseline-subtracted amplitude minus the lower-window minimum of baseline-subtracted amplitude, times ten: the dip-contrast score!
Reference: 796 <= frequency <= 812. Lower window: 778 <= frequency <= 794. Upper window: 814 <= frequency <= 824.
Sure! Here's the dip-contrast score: 76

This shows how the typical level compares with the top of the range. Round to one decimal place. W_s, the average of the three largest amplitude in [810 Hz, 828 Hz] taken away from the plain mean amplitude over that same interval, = -5.9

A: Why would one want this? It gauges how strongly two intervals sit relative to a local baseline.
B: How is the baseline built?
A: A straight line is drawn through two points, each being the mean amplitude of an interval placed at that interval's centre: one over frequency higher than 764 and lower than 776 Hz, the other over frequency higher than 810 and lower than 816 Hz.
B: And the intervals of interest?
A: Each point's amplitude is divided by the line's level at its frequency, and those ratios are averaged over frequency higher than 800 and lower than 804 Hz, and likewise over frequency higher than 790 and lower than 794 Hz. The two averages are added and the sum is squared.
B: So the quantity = 2.2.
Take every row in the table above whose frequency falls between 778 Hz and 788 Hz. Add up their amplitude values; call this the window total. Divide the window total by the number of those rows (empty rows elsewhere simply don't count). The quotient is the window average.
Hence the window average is 74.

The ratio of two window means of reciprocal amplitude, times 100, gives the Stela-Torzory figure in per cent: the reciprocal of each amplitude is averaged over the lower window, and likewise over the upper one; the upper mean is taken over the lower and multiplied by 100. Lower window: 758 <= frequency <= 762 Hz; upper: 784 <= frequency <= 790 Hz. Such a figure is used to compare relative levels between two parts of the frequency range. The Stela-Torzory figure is 109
